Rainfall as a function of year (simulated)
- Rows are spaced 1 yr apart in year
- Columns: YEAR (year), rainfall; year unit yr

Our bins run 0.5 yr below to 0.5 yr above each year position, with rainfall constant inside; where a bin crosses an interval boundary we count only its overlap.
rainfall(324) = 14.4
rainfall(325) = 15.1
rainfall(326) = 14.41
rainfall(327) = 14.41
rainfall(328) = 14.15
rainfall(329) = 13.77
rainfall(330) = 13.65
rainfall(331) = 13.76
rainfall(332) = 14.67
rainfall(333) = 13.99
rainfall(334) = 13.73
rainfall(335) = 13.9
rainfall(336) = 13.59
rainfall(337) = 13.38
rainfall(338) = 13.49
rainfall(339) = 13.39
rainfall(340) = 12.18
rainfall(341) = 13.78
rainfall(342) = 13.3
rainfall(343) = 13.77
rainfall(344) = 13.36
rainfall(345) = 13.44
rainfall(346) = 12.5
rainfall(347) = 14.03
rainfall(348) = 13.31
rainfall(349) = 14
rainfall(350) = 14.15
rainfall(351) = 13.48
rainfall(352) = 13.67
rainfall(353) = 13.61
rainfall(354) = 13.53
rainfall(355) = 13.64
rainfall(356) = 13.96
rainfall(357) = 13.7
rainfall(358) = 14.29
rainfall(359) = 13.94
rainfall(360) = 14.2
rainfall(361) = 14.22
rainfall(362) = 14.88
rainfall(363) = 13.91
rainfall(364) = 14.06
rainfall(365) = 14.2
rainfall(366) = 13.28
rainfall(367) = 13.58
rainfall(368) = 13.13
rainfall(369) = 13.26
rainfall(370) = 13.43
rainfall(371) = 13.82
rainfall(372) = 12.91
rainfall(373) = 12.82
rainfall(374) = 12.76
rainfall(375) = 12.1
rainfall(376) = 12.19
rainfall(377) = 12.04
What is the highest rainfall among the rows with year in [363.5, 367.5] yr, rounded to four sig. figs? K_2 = 14.20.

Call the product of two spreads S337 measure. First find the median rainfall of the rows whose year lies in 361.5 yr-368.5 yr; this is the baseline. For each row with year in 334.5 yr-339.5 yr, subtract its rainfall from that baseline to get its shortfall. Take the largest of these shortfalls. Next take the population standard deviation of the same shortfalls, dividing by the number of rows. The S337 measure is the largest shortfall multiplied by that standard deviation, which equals 0.10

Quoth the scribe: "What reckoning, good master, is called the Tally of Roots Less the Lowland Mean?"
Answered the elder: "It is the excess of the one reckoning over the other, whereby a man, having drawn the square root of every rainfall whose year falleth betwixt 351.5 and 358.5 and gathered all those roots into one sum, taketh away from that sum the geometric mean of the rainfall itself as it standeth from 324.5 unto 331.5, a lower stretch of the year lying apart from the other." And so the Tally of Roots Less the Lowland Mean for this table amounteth 12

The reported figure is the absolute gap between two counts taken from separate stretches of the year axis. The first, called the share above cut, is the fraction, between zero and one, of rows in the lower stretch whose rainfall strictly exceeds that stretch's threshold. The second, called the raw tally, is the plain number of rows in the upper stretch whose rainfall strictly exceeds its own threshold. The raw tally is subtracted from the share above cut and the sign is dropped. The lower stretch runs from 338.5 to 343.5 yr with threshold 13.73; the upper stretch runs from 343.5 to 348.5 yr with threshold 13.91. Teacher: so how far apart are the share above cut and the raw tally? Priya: 0.60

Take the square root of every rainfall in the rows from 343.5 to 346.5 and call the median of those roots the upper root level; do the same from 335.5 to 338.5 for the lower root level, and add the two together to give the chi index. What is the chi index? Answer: 7.33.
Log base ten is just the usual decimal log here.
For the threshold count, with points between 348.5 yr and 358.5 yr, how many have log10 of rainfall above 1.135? 6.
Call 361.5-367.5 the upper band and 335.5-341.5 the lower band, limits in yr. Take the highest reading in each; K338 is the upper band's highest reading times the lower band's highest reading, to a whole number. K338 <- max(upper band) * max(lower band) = 205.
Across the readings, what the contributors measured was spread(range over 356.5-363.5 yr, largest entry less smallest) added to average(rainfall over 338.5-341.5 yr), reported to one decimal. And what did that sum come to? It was 14.3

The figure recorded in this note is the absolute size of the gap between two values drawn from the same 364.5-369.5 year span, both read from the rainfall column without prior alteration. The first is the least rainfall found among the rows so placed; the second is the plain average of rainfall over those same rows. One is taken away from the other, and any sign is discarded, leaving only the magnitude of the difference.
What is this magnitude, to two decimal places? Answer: 0.36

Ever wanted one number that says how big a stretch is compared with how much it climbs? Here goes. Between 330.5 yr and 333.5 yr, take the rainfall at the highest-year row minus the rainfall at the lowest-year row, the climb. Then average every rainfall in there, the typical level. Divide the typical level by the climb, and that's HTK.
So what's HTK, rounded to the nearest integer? 61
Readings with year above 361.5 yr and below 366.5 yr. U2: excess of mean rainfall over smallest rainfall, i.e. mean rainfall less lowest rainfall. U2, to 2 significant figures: 0.79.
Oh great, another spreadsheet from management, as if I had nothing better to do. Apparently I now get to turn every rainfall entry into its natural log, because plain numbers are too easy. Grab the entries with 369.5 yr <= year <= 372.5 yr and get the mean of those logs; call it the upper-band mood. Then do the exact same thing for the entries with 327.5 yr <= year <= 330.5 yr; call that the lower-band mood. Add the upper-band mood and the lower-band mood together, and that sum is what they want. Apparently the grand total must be 5.22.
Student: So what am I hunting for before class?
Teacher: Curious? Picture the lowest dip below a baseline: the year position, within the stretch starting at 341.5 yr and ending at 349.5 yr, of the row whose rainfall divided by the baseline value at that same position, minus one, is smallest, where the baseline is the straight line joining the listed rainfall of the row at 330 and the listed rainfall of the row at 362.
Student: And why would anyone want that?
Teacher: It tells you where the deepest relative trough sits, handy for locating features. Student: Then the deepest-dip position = 346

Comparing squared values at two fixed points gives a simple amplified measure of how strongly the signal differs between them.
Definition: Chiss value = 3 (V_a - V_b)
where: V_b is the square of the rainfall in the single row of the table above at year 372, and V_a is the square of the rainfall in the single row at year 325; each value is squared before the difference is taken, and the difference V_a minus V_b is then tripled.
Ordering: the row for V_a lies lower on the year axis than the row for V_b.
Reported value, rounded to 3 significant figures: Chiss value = 184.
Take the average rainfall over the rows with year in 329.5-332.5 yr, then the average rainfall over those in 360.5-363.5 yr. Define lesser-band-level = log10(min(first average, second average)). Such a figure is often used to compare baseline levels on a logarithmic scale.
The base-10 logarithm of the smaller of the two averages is 1.15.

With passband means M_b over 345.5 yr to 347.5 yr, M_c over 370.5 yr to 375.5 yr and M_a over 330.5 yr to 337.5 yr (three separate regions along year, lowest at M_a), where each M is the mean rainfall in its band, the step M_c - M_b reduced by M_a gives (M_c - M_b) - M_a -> -14.2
